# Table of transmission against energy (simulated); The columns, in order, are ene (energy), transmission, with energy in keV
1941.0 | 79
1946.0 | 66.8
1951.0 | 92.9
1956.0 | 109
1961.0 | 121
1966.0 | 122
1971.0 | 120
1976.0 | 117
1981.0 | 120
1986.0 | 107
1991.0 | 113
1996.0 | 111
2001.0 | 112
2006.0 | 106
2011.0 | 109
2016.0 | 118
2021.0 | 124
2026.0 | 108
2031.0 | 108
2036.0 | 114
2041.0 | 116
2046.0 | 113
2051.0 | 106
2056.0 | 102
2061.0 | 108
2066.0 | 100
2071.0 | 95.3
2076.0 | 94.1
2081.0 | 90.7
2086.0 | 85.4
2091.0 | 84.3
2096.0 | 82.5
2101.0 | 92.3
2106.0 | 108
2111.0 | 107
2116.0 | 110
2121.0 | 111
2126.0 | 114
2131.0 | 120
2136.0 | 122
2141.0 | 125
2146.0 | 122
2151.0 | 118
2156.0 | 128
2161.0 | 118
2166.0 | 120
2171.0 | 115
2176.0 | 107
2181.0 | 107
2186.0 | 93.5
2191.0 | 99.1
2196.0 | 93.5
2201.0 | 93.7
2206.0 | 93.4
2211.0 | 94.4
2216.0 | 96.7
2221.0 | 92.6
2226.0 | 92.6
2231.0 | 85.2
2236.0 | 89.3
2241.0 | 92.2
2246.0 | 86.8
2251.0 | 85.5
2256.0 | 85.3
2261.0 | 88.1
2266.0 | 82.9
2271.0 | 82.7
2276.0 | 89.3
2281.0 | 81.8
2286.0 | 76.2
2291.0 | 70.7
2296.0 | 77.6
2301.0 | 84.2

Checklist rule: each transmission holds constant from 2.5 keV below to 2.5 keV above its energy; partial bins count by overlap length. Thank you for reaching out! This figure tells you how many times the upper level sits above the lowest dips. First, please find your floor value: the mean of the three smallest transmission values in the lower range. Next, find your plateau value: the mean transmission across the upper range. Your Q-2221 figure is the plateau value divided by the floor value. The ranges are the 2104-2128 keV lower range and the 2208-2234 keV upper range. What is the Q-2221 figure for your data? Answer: 0.85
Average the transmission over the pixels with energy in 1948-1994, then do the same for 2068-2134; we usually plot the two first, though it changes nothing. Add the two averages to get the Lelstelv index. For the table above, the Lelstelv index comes 213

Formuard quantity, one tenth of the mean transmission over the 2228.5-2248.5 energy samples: 8.8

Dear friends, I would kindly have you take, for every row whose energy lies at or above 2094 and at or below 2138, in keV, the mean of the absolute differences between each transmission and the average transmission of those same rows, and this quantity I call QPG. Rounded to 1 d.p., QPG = 9.0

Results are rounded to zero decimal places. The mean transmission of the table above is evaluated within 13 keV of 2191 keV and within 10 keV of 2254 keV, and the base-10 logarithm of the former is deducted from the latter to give 84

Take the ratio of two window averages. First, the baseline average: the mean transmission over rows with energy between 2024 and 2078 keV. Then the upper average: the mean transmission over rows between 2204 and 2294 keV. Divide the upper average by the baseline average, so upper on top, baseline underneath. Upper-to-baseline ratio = 0.82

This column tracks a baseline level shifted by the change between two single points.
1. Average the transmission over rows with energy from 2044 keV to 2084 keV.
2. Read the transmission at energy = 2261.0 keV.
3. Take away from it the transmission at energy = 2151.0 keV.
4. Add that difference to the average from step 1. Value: 71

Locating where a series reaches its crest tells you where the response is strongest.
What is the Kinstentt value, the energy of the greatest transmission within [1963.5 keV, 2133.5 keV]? 2021.0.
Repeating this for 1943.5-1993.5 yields 1966.0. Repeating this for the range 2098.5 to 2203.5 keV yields 2156.0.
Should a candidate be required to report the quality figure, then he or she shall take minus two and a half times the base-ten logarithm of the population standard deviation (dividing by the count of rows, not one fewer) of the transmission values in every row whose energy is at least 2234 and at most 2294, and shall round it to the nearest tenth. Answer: -1.9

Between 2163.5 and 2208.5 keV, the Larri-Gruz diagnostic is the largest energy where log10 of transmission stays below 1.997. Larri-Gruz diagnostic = 2206.0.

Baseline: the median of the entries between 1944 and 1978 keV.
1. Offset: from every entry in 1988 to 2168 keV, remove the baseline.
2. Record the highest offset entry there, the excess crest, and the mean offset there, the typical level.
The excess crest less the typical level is 19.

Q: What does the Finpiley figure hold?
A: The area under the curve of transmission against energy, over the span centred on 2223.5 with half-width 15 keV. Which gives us 2754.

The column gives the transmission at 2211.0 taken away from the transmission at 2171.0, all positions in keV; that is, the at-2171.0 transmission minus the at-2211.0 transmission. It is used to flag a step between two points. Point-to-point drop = 21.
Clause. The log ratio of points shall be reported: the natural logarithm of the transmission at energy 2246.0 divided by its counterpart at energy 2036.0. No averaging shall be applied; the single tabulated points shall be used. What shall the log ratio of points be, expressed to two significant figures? -0.27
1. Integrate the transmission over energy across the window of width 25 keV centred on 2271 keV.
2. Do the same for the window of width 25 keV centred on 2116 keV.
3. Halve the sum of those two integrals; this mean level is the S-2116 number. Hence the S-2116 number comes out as 2437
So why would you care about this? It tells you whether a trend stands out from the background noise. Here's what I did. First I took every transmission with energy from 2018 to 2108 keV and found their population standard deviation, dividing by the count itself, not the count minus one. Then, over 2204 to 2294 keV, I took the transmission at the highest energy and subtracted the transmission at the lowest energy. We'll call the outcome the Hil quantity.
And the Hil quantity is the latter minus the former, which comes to -34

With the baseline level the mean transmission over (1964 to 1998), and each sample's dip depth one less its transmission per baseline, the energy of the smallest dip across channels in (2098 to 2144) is 2141.0 keV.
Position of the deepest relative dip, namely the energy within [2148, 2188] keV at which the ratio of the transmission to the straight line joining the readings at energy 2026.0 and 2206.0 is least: 2186.0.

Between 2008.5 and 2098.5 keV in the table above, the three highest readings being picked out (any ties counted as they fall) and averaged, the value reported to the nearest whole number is 119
